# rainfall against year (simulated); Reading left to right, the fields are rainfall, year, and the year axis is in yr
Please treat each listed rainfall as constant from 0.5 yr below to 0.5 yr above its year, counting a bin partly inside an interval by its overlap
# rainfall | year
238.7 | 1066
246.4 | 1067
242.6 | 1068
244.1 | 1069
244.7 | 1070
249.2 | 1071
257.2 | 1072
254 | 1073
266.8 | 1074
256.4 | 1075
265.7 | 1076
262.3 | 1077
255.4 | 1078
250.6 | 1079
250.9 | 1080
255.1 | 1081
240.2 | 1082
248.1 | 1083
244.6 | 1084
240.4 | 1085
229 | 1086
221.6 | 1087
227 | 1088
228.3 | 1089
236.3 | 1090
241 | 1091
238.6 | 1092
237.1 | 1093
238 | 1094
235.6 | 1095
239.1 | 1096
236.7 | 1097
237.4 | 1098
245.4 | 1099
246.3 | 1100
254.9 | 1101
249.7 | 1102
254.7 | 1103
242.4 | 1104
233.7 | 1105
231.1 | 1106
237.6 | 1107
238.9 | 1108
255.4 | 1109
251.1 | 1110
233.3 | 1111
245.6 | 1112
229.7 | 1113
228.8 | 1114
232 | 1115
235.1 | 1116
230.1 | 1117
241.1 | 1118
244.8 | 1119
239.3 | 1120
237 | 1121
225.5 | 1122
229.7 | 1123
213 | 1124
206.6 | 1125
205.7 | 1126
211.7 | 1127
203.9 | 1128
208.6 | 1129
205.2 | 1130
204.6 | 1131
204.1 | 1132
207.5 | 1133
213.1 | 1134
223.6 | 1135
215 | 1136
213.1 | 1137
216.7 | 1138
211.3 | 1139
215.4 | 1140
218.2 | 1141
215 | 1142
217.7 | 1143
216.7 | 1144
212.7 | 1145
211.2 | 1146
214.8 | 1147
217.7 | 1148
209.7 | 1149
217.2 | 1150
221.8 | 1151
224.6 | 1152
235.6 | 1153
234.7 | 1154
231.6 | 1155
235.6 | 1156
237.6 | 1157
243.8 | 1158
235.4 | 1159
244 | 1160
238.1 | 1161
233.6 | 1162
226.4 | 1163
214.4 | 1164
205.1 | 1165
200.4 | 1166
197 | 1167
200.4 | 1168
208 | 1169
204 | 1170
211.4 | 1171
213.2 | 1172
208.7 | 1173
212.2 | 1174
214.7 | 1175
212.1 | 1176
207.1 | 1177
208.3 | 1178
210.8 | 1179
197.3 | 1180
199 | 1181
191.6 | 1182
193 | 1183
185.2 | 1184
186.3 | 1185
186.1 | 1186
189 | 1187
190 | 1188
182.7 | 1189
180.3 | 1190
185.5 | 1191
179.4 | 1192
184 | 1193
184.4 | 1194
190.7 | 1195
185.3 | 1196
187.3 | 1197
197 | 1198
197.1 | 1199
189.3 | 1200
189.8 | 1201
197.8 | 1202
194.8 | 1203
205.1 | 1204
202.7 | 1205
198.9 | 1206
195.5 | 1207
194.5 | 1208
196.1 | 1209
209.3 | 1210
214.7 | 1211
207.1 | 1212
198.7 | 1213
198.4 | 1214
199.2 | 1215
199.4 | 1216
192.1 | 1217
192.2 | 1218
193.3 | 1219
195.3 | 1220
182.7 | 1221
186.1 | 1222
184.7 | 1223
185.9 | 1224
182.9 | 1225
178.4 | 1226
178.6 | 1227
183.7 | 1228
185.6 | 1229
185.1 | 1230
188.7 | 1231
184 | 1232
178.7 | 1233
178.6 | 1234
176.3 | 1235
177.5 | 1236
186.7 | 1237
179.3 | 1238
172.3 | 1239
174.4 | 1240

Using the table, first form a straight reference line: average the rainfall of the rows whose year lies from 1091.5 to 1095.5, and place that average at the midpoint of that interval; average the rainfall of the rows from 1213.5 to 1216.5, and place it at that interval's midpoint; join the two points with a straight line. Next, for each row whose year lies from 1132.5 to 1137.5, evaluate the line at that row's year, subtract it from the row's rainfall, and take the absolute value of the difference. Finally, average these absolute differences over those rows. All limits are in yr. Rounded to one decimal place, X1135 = 9.8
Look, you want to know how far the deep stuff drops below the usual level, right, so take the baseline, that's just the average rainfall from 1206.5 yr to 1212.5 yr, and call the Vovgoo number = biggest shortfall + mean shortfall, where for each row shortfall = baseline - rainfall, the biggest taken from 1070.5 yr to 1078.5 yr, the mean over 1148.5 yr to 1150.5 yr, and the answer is -57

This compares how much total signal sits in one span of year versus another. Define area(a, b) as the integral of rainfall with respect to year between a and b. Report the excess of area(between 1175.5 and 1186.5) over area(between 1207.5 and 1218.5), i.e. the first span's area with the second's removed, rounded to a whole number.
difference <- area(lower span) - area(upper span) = -25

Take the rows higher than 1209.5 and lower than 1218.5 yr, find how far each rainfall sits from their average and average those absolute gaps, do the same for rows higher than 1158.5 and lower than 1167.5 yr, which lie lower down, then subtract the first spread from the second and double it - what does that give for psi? 19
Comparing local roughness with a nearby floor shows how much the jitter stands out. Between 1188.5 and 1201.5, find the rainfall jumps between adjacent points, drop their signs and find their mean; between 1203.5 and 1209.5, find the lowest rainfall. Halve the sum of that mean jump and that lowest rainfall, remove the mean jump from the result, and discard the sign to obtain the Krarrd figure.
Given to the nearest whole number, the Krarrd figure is 95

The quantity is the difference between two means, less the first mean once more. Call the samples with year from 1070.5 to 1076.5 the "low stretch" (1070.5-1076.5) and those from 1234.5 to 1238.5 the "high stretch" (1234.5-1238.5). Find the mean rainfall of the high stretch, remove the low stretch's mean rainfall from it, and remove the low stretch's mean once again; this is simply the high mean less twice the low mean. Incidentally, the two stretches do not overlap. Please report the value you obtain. -336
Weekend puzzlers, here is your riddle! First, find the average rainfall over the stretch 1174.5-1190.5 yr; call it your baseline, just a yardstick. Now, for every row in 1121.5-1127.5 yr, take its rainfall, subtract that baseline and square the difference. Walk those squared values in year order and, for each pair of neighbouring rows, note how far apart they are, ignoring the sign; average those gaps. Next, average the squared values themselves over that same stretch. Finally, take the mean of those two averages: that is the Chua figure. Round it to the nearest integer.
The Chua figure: 379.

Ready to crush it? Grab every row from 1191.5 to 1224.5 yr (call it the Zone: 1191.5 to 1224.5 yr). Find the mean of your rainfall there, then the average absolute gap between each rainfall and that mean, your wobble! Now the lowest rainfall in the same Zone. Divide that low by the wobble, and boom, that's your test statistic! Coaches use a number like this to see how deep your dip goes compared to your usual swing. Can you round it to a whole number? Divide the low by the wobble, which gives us 28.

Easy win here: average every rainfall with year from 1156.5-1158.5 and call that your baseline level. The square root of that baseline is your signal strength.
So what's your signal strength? 15.5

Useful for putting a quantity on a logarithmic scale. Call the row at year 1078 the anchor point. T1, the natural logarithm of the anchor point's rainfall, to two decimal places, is 5.54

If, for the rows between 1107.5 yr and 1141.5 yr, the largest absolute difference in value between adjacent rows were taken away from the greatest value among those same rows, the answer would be 238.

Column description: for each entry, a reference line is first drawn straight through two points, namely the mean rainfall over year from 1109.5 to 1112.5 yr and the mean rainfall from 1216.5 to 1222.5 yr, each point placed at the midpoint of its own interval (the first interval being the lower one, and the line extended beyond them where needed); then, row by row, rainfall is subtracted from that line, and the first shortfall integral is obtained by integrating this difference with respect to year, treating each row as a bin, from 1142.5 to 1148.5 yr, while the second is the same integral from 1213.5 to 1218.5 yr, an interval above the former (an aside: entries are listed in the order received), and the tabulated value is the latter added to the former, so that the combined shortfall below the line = 47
